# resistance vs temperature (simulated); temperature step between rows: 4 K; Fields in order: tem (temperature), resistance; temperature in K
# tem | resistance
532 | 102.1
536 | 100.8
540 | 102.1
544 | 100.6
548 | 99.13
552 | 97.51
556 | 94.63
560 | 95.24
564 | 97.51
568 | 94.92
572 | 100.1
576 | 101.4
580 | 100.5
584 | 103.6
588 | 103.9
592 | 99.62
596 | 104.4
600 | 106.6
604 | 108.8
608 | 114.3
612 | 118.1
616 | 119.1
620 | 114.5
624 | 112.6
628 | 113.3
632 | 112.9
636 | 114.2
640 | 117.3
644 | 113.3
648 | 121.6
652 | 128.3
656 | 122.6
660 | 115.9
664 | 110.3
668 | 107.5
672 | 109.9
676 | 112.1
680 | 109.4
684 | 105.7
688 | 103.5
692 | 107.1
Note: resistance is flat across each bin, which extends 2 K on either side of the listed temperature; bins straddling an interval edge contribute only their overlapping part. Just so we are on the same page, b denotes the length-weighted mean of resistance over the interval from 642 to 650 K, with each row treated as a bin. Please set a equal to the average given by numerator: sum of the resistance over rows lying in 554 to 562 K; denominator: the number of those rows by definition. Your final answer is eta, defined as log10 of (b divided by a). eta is 0.09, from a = 95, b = 117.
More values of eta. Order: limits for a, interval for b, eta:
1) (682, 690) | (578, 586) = -0.01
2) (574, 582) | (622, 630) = 0.05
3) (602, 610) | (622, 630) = 0.01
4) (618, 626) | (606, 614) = 0.01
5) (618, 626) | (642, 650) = 0.01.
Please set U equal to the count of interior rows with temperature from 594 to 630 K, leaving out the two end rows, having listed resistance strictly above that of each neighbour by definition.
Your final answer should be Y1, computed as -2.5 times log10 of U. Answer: 0.0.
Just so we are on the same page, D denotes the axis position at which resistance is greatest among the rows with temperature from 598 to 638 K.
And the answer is 616 K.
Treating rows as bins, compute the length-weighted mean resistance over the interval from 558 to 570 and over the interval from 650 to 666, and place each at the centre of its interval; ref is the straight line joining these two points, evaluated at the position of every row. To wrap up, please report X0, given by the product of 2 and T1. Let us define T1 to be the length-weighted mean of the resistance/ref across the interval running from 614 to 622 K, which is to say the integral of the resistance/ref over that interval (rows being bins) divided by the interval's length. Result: 2.14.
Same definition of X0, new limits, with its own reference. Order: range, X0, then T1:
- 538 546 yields 2.24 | 1.12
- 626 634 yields 2.01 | 1.01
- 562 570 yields 2.00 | 1.00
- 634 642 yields 2.03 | 1.01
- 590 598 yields 1.97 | 0.99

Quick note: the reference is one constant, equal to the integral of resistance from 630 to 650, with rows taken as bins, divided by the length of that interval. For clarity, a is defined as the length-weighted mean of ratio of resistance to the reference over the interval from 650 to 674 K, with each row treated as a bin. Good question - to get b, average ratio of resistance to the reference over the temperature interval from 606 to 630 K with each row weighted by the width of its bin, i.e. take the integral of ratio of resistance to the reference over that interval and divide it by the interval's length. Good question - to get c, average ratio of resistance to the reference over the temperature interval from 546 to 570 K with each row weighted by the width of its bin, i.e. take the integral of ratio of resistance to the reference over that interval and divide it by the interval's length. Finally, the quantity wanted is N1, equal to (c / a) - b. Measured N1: -0.16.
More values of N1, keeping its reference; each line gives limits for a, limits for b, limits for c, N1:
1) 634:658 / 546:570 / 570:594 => 0.02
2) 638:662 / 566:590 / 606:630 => 0.09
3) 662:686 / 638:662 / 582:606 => -0.08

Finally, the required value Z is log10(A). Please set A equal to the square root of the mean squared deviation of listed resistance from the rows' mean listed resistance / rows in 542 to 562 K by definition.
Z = 0.35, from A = 2.3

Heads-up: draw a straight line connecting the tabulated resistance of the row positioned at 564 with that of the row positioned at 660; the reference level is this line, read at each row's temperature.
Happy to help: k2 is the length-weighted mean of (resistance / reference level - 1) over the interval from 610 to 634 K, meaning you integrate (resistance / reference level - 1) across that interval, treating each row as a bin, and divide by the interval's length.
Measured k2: 0.060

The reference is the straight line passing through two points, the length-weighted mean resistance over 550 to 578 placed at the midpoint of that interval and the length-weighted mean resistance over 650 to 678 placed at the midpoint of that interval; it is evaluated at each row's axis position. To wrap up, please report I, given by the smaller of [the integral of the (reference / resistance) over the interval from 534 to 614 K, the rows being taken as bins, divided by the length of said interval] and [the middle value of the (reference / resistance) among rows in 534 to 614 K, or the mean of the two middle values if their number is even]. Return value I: 0.97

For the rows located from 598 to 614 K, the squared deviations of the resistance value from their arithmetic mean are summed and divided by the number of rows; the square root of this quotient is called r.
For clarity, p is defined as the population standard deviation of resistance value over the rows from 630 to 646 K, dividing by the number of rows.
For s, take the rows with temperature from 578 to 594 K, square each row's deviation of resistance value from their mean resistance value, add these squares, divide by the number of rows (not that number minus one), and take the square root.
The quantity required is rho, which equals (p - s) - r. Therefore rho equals -4.7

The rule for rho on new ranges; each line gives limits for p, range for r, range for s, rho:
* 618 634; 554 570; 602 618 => -4.5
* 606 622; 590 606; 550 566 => -2.6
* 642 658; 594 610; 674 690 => -1.6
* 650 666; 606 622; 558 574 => 2.6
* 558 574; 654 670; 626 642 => -5.4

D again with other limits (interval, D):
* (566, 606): 604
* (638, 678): 652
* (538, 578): 540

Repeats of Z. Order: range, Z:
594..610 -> 0.57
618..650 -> 0.46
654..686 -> 0.70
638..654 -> 0.74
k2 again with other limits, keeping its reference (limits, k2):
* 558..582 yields -0.004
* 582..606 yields 0.012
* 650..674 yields -0.004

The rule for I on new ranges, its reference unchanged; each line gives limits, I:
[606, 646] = 0.94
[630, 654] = 0.95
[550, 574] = 1.00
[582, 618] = 0.96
